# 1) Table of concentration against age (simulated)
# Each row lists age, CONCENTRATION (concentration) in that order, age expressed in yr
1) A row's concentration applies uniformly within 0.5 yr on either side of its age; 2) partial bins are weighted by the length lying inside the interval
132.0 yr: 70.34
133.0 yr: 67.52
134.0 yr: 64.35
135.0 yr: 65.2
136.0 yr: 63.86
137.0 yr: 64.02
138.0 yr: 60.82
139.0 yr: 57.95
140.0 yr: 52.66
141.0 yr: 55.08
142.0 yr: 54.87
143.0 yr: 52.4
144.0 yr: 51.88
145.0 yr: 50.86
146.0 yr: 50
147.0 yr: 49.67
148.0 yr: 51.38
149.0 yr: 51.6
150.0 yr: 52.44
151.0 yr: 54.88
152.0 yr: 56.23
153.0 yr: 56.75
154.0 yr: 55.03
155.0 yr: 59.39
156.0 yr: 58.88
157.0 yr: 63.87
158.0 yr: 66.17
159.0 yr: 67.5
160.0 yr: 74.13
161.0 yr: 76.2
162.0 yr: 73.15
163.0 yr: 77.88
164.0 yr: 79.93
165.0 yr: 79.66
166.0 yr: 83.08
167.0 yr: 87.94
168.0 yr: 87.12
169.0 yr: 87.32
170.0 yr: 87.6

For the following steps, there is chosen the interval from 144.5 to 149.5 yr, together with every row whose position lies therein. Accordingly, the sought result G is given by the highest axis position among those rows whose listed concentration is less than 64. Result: 149.0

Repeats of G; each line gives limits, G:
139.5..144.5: 144.0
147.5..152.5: 152.0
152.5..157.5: 157.0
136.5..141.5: 141.0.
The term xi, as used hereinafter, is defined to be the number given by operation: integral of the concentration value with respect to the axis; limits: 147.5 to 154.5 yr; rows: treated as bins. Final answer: 378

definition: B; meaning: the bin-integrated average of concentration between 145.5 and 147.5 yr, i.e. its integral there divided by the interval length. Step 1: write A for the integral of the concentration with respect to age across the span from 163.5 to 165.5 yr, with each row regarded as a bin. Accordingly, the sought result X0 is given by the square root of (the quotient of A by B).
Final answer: 1.79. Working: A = 160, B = 50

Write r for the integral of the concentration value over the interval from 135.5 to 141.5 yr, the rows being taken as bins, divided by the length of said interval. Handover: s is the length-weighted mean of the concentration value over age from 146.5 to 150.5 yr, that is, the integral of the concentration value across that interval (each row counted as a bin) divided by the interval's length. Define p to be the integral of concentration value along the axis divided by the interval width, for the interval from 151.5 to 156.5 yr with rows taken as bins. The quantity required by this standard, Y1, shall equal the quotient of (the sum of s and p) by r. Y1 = 1.84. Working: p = 57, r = 59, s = 51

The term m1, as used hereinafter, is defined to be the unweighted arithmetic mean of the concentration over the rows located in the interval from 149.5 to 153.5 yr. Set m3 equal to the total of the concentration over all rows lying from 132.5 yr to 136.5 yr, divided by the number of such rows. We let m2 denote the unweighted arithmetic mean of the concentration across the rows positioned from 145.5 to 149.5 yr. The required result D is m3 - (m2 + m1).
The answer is -41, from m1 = 55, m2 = 51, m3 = 65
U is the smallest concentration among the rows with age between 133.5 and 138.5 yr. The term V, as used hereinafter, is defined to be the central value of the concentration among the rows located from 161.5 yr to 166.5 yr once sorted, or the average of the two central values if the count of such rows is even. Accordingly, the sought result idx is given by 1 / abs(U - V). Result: 0.053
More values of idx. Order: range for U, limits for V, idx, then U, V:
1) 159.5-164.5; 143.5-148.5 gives 0.045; 73.15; 51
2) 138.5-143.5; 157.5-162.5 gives 0.048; 52.4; 73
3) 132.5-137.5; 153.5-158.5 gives 0.224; 63.86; 59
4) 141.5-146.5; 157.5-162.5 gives 0.043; 50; 73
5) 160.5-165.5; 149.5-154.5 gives 0.055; 73.15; 55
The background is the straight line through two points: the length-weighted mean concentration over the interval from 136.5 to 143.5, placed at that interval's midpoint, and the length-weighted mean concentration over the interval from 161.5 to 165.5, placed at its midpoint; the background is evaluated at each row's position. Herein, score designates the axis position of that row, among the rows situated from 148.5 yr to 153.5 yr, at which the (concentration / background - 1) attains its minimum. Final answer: 149.0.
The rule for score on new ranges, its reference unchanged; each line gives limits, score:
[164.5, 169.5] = 165.0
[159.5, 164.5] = 162.0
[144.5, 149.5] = 147.0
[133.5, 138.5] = 138.0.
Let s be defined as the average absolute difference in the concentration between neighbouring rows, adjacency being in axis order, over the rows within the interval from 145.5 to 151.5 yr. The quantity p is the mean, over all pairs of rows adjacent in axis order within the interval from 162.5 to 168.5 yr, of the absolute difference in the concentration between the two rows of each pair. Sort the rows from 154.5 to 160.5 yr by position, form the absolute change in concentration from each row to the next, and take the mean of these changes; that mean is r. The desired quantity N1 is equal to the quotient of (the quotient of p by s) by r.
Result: 0.65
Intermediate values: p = 2.3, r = 3.2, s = 1.11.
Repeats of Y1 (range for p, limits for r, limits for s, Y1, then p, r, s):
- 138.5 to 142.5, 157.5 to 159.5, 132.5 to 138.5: 1.79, 55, 67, 64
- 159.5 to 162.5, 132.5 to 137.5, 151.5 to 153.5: 2.02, 74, 65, 56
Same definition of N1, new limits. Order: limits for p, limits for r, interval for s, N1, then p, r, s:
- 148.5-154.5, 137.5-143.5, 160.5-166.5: 0.19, 1.4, 2.7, 2.70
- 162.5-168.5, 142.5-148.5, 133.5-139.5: 1.53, 2.3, 0.9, 1.68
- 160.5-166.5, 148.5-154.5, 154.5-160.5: 0.62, 2.7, 1.4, 3.15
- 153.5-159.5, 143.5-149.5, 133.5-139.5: 1.93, 2.7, 0.8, 1.68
